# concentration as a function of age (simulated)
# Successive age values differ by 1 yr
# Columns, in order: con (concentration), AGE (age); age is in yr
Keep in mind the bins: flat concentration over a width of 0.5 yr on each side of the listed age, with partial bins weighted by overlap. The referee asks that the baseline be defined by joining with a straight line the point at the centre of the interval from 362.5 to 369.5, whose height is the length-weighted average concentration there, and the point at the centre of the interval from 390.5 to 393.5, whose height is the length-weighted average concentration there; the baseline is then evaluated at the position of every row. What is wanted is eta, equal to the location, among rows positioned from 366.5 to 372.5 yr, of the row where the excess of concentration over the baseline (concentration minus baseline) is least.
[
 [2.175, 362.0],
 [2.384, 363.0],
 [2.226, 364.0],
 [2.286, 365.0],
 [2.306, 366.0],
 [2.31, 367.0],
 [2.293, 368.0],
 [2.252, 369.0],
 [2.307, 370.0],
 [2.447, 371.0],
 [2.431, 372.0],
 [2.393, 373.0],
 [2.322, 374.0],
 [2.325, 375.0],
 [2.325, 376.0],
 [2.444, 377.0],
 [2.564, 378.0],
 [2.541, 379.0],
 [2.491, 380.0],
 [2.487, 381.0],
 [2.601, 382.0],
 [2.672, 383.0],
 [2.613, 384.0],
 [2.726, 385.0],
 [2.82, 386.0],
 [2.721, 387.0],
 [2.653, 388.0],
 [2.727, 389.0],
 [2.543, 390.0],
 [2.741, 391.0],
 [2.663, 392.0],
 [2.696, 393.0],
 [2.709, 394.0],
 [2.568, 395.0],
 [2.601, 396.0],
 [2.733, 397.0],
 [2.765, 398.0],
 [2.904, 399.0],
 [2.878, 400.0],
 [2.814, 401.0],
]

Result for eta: 369.0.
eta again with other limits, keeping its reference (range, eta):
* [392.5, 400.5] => 395.0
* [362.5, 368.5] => 364.0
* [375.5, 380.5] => 376.0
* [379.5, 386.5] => 381.0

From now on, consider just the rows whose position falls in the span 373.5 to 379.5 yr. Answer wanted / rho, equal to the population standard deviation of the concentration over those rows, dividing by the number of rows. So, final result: 0.103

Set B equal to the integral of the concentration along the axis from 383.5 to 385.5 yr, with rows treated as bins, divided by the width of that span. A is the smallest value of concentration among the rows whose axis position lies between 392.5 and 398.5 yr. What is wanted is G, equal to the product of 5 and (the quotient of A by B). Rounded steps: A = 2.568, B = 2.7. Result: 4.81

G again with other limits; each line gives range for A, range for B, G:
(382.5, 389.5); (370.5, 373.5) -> 5.39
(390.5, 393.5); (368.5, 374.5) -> 5.65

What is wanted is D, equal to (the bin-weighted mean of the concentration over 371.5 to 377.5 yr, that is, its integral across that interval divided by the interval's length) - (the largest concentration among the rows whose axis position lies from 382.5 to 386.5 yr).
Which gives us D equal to -0.4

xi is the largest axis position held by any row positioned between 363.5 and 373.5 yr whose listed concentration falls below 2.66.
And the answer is 373.0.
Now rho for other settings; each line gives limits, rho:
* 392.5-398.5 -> 0.071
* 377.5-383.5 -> 0.064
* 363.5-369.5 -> 0.030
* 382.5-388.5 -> 0.066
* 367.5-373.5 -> 0.074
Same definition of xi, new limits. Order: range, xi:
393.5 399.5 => 396.0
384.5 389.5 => 388.0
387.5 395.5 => 395.0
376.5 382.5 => 382.0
